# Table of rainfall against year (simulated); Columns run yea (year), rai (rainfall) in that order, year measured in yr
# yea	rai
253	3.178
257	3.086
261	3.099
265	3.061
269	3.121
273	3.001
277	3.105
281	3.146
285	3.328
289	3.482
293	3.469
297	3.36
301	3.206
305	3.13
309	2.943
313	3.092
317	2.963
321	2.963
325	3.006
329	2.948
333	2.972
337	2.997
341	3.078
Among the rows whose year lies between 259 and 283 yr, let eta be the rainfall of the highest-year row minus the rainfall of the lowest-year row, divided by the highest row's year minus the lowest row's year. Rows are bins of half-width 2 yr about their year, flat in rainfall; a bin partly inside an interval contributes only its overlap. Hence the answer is 0.002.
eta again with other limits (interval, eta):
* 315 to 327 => 0.005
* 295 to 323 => -0.017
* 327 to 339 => 0.006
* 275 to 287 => 0.028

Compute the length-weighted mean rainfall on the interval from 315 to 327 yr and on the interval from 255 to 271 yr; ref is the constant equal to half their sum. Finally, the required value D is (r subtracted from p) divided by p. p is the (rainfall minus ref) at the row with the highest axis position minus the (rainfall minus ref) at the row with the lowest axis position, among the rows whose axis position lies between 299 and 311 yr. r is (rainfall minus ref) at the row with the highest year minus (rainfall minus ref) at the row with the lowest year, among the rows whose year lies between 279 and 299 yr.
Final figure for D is 1.8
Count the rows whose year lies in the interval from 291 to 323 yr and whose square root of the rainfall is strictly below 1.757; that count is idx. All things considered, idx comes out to 3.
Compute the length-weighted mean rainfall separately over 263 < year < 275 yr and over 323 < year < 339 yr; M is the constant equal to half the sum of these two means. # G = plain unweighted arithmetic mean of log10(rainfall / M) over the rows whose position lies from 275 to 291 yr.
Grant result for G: 0.033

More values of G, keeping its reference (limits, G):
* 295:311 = 0.019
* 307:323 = -0.005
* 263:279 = 0.007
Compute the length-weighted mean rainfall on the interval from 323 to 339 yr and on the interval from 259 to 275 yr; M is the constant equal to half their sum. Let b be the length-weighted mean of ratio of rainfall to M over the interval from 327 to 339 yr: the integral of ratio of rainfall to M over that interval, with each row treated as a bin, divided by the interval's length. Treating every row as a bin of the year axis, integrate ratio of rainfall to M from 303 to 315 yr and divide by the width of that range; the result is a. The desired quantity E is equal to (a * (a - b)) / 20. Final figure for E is 0.001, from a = 1.01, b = 0.98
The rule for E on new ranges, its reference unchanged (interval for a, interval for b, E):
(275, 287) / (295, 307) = -0.001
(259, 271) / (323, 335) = 0.002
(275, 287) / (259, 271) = 0.002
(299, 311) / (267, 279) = 0.000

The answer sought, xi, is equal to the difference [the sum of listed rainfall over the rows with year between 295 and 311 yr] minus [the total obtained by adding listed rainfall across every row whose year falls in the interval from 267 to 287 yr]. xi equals -3.1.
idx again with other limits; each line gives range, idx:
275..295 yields 0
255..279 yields 3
